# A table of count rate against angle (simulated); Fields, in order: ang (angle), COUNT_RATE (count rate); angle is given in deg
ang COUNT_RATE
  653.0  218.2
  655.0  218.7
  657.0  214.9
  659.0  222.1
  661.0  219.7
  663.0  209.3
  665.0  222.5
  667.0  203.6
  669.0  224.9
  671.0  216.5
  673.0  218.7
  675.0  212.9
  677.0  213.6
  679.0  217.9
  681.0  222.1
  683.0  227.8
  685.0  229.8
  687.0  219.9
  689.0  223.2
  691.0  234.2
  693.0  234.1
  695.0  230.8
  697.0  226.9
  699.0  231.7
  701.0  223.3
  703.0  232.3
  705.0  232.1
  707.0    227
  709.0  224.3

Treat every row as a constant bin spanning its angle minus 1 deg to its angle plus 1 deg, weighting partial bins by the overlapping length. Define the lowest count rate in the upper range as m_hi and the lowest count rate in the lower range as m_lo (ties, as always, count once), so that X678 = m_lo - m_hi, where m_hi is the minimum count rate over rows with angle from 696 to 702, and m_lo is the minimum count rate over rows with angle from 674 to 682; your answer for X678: -10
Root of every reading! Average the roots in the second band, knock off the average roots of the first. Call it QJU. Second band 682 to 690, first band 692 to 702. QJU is -0.1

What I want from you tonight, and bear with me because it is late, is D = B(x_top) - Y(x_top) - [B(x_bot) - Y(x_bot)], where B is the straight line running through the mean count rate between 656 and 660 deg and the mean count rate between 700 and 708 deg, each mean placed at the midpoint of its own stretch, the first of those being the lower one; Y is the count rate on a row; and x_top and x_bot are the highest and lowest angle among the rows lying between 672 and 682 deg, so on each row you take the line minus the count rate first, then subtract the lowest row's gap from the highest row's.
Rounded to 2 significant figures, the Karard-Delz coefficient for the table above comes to -1.6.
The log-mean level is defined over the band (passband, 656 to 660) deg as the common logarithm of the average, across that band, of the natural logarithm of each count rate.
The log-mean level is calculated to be 0.731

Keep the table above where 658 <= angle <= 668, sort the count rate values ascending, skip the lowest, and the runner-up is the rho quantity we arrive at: 209.3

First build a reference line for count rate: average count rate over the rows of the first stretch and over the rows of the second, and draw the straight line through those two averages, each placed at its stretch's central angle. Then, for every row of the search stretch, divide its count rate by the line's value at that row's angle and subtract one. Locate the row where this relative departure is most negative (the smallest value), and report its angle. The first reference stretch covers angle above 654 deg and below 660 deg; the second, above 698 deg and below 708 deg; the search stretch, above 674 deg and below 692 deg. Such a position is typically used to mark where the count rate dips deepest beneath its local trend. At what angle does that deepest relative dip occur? 675.0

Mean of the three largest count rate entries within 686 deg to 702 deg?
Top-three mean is 233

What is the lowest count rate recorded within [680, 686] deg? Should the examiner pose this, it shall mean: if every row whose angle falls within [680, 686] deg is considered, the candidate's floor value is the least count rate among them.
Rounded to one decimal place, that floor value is 222.1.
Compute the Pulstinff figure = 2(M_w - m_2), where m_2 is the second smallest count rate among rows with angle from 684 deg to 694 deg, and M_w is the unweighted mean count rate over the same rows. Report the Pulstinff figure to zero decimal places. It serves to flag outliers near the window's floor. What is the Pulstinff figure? 10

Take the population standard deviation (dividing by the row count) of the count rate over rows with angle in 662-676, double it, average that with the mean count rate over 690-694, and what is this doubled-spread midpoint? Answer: 124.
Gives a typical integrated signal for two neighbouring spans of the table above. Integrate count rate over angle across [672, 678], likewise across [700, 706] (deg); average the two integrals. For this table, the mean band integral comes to 1333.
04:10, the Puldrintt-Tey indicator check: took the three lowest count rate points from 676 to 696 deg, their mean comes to 217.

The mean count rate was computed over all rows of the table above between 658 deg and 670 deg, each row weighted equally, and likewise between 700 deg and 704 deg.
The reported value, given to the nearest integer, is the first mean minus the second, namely -11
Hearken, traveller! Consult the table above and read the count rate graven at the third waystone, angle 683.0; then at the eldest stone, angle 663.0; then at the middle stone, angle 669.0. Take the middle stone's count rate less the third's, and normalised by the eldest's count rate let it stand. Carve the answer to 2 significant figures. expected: -0.014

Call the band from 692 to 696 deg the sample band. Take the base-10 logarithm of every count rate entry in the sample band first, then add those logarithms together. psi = 4.73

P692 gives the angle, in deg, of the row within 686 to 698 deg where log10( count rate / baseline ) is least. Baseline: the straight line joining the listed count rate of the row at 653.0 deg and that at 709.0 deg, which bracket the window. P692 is 687.0 deg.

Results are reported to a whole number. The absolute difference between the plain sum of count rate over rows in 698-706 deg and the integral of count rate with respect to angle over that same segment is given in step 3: 919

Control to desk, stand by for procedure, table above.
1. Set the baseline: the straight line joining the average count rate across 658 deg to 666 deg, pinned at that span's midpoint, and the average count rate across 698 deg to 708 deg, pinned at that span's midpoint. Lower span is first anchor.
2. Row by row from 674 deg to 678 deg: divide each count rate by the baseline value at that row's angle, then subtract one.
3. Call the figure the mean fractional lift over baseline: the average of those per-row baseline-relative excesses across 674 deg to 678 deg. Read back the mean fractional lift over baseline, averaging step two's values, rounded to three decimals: -0.040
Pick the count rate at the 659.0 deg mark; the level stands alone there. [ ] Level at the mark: 222.1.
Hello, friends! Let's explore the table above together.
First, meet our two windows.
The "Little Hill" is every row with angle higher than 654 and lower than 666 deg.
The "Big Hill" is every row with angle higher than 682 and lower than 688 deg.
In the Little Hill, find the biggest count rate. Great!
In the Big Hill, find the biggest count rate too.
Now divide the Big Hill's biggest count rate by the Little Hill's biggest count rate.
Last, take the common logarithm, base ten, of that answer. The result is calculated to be 0.0140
